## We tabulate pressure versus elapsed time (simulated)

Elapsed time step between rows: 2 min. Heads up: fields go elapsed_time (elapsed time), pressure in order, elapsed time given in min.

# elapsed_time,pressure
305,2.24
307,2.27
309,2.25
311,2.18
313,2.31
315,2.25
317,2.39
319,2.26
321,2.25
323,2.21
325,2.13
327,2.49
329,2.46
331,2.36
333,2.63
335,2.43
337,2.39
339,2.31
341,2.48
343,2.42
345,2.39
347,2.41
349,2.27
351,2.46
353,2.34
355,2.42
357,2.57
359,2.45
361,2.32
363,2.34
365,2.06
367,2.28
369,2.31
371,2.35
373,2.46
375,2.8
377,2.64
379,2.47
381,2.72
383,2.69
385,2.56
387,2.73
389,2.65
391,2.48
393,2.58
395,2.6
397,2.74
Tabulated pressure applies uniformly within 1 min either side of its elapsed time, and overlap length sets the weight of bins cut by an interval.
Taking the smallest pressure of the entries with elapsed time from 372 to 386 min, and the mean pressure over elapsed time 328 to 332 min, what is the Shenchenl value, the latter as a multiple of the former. 0.98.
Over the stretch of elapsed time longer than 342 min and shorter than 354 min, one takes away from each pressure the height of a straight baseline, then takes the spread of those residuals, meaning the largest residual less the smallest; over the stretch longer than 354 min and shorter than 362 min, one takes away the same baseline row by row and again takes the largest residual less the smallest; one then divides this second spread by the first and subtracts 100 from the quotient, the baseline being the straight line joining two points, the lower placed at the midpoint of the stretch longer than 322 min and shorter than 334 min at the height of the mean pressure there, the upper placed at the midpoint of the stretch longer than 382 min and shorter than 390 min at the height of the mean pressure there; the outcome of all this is -98.5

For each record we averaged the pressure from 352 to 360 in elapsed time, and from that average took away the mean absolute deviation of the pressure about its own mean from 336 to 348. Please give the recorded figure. 2.41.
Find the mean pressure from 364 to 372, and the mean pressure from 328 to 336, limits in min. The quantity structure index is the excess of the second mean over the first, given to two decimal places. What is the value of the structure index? 0.22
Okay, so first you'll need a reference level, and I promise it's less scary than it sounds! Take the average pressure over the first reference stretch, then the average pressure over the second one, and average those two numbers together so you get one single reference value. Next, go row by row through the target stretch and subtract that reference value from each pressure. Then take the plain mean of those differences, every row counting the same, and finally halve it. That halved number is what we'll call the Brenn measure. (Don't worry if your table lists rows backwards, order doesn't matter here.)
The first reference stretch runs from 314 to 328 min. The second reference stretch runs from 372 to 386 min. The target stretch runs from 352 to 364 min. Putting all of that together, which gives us -0.02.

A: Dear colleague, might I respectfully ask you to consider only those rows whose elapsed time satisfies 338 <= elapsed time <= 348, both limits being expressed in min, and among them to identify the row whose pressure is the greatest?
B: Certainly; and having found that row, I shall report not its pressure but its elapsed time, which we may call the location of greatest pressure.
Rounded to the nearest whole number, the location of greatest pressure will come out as 341 min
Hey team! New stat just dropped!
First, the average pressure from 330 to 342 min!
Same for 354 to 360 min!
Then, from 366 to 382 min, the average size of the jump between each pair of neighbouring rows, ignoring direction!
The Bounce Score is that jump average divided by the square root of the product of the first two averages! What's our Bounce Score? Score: 0.064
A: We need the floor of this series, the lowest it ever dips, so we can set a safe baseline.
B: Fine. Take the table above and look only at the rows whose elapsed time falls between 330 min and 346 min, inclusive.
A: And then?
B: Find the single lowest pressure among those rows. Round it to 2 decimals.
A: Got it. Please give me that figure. 2.31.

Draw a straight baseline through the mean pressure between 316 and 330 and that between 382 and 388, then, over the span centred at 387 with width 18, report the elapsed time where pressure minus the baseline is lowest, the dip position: 391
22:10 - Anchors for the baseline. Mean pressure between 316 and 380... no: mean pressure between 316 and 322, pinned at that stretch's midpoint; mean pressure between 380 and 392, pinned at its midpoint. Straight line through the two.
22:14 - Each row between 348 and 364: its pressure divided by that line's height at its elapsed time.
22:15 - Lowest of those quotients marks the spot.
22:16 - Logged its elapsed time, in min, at 361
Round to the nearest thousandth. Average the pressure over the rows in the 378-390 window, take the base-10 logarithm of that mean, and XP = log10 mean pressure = 0.421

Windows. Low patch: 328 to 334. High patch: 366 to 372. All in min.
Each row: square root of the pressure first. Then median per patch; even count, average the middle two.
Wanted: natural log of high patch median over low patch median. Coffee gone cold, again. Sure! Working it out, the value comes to -0.031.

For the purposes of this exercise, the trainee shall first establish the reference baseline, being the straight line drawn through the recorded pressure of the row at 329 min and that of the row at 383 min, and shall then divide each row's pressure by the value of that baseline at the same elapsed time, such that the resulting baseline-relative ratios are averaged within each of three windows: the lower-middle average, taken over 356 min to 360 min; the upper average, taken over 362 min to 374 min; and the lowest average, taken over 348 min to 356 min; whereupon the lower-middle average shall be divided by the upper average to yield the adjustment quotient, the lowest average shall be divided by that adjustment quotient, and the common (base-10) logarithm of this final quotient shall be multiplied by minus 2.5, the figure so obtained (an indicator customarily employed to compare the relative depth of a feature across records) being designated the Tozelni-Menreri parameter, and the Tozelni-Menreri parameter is 0.19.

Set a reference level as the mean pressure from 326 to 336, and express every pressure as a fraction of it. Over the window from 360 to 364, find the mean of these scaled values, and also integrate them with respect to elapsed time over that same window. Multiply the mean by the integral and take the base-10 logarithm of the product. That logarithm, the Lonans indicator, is 0.55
